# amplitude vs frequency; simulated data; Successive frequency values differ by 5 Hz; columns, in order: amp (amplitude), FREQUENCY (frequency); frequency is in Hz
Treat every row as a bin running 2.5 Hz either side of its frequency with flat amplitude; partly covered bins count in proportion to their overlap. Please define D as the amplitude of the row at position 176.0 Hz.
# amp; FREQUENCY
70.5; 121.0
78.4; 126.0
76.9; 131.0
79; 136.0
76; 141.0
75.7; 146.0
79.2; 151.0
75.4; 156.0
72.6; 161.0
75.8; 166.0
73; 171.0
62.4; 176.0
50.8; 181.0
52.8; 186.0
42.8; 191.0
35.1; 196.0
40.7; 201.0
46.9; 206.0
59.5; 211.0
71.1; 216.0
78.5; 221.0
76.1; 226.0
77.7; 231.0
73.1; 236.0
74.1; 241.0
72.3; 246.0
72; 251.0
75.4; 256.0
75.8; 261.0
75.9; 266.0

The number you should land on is 62.4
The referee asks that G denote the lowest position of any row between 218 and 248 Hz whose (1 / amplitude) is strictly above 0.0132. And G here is 236.0 Hz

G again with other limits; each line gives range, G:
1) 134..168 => 146.0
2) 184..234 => 186.0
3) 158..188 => 161.0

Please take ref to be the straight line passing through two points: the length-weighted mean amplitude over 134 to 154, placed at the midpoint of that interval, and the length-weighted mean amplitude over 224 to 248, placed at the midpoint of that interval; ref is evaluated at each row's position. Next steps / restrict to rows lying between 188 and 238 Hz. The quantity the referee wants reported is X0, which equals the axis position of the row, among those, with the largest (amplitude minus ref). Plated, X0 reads 221.0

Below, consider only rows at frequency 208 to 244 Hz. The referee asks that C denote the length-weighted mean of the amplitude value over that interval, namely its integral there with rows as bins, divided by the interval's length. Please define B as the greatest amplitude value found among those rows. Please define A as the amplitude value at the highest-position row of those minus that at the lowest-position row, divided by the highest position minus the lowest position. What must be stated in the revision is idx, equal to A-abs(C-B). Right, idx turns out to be -5.5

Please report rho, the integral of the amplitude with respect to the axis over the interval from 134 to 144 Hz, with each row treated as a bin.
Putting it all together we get 773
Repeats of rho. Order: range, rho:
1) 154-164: 740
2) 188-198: 398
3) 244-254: 723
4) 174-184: 561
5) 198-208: 432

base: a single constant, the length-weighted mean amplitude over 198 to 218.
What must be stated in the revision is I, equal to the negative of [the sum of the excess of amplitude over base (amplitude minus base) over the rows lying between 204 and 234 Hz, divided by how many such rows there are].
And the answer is -15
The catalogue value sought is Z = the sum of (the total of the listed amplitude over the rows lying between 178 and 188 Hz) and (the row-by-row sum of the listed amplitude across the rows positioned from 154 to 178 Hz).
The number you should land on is 463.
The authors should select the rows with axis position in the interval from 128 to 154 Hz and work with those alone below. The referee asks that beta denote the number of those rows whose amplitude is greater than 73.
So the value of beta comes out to 5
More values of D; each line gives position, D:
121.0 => 70.5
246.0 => 72.3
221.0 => 78.5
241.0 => 74.1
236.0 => 73.1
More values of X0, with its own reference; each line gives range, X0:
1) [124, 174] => 151.0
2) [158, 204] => 166.0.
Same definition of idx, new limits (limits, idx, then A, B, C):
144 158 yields -2.4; -0.03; 79.2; 76.9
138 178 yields -5.6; -0.39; 79.2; 74.0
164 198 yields -21.0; -1.36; 75.8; 56.1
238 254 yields -1.4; -0.21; 74.1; 72.9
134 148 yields -2.5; -0.33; 79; 76.9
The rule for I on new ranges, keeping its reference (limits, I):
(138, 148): -22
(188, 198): 15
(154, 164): -20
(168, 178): -14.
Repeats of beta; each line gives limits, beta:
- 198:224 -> 1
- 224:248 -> 4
